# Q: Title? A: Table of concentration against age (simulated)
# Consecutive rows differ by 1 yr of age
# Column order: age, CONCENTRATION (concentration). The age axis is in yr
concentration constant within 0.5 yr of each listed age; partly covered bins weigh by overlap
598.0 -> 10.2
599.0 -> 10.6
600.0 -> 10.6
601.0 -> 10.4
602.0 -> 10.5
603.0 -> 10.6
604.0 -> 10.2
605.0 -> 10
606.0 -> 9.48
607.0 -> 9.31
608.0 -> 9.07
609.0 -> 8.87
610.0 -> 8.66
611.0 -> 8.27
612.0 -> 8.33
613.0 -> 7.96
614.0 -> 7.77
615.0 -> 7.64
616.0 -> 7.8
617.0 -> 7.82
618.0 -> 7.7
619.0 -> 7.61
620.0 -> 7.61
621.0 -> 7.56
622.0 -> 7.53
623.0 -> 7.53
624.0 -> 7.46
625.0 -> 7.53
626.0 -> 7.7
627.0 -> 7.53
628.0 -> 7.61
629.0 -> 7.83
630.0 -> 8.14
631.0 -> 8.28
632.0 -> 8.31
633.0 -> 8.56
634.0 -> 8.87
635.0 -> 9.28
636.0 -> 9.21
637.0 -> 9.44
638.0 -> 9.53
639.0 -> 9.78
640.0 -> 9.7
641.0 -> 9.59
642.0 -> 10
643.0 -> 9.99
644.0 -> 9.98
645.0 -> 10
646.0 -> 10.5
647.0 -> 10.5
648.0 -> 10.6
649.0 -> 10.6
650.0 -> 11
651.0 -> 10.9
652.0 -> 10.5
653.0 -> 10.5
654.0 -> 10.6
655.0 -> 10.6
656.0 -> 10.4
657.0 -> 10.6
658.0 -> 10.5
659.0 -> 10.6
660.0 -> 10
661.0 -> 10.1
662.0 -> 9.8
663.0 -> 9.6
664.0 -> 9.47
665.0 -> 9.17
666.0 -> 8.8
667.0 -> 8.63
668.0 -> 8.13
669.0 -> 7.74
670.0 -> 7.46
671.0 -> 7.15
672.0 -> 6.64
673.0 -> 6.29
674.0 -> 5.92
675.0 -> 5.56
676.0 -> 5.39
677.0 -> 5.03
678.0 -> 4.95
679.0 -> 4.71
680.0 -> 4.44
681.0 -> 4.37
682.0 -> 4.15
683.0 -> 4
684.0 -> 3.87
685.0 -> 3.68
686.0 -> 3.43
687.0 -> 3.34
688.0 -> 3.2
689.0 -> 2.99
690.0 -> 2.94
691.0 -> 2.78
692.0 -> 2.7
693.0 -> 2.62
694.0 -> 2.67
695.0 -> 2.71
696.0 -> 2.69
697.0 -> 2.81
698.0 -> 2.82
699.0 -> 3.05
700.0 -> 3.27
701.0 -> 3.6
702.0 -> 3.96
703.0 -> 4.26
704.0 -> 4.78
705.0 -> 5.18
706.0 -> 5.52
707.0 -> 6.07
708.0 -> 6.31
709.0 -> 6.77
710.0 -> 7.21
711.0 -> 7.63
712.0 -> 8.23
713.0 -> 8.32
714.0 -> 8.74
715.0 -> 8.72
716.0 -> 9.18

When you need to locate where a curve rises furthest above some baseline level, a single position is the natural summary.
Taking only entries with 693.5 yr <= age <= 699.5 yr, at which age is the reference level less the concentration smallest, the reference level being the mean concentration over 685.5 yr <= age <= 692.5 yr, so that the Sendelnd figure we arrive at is 699.0 yr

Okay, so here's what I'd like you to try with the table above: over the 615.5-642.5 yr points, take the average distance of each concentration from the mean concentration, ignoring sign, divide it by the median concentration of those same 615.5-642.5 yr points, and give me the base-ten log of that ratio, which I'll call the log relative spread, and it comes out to -1.0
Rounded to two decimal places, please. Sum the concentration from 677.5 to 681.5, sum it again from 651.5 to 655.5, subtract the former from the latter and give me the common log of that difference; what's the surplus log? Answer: 1.38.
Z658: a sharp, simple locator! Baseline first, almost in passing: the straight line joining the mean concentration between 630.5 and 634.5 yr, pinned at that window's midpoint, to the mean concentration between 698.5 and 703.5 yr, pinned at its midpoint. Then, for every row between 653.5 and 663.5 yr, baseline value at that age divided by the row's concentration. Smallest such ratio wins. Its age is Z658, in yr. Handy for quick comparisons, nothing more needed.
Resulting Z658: 659.0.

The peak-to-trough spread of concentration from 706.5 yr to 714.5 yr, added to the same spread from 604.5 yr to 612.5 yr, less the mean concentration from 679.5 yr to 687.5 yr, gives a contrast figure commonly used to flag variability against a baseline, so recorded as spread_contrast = 0.49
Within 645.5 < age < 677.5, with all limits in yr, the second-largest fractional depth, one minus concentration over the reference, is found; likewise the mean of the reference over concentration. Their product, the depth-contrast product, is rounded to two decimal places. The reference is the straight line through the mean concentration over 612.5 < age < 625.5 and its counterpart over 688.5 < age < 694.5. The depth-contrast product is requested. -0.22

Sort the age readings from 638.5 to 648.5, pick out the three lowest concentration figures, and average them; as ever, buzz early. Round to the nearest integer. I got 10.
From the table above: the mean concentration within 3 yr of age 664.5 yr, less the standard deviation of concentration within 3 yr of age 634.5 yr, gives 9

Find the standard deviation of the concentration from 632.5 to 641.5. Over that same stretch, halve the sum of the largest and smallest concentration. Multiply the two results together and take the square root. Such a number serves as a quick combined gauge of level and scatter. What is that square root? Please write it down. 1.9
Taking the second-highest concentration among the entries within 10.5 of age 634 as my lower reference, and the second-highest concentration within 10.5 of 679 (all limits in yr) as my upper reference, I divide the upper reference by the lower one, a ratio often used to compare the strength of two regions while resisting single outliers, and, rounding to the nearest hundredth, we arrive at 0.75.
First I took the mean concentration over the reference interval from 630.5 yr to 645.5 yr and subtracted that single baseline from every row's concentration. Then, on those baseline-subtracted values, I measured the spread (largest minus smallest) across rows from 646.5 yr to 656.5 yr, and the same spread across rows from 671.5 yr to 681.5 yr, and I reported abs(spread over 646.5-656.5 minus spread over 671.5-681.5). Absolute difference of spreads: 1.7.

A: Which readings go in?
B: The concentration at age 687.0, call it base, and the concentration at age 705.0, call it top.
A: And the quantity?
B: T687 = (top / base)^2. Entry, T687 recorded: 2.4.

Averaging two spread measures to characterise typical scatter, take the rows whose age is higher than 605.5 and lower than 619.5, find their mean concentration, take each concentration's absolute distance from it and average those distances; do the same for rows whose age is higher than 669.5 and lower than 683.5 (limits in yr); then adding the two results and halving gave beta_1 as 0.74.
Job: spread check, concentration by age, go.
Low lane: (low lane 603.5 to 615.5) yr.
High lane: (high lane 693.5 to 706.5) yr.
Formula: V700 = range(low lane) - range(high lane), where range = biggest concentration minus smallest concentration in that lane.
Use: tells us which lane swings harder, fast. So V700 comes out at -0.3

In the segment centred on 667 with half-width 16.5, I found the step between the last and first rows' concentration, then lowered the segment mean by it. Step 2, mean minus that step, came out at 15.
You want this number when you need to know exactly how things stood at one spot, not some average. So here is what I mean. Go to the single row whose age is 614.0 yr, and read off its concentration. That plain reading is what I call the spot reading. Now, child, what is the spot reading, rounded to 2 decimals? 7.77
